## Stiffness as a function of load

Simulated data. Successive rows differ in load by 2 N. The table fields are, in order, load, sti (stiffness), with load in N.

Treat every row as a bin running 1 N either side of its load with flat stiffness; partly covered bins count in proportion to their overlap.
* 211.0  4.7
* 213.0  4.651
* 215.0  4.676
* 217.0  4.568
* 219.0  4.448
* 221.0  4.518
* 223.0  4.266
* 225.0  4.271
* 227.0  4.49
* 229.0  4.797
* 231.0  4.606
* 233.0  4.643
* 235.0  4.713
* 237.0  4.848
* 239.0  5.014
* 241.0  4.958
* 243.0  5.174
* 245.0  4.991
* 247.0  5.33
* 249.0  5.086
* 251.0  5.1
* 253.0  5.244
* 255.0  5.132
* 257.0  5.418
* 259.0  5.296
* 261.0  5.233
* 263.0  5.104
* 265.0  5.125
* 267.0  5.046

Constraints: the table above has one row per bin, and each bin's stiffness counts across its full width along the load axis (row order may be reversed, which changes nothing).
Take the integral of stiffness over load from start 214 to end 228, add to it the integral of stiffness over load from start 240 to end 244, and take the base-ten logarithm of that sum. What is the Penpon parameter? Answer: 1.92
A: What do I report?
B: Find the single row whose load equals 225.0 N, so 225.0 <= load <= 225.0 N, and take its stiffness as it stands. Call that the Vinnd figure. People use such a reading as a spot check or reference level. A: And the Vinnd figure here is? 4.271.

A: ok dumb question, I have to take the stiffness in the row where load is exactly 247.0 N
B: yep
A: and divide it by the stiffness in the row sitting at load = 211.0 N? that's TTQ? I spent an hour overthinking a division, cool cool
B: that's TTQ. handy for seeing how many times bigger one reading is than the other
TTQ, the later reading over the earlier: 1.13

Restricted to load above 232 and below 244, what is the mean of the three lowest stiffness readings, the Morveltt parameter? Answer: 4.7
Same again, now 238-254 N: 5.0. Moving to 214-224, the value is 4.4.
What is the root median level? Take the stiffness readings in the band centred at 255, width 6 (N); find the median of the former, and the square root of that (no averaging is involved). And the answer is 2.29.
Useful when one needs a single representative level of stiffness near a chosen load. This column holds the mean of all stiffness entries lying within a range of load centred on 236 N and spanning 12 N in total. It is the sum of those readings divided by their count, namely 4.8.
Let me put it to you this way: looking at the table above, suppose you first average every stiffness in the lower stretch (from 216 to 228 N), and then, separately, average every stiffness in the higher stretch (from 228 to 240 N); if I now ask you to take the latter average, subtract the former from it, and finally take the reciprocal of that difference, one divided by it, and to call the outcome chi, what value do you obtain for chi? 2.9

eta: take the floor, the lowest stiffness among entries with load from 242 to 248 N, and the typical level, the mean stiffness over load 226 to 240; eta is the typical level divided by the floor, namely 0.948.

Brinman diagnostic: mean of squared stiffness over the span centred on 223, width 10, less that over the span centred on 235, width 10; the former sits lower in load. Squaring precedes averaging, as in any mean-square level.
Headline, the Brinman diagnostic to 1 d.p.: -3.4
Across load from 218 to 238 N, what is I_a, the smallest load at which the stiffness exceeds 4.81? 237.0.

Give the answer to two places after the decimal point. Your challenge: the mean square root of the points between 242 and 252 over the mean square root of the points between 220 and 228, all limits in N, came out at 1.08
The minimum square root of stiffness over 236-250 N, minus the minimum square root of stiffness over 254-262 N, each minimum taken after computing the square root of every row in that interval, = -0.064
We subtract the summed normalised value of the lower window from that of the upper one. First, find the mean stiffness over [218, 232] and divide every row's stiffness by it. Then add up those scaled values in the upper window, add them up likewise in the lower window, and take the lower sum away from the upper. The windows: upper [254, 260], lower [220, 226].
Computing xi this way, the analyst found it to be 0.62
